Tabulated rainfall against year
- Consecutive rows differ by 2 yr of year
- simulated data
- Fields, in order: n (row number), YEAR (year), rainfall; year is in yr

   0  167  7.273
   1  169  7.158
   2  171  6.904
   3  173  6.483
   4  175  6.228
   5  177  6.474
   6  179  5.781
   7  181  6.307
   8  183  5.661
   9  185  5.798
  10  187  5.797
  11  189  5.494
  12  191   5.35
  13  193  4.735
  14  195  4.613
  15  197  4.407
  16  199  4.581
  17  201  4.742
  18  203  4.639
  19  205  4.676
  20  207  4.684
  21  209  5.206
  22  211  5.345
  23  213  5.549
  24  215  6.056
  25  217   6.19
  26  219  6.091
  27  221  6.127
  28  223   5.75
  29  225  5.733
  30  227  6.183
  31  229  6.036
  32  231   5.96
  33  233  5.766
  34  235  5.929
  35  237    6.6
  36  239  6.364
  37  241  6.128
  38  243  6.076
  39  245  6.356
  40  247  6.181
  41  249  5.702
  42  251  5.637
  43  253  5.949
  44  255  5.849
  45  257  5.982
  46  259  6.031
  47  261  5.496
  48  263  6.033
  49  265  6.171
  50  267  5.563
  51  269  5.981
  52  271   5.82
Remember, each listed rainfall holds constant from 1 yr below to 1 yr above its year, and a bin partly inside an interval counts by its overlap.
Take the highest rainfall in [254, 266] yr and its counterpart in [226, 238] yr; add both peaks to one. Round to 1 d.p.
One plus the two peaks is 13.8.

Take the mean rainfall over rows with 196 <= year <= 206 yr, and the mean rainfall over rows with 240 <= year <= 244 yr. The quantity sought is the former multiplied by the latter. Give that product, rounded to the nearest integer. 28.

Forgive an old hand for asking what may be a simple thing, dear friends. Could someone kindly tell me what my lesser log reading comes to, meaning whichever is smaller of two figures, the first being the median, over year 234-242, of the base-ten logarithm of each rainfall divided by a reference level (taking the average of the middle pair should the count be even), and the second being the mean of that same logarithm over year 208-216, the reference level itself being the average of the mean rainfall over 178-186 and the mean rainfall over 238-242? -0.040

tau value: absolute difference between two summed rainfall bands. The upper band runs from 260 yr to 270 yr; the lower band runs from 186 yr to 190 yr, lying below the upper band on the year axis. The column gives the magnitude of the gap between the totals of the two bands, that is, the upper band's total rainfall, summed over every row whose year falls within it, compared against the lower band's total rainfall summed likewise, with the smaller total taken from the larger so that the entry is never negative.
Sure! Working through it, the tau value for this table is 18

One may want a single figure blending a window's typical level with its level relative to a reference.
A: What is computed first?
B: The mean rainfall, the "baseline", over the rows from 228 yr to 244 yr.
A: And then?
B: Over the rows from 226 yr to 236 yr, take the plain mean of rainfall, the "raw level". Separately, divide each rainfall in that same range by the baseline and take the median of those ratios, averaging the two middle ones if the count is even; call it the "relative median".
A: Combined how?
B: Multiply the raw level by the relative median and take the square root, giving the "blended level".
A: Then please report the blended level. 2.4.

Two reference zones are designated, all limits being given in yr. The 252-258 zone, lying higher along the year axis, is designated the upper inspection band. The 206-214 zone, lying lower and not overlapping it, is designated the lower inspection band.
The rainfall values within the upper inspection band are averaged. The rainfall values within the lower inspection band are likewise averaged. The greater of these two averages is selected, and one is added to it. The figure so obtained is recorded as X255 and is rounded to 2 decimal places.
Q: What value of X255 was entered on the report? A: 6.93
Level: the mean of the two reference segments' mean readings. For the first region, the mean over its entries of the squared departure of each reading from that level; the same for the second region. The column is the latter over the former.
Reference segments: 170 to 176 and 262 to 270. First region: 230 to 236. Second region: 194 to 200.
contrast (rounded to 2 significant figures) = 22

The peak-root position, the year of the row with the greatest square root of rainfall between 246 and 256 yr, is 247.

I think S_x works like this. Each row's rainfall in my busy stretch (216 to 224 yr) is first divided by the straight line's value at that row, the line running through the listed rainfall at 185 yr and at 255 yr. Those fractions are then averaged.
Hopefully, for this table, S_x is 1.04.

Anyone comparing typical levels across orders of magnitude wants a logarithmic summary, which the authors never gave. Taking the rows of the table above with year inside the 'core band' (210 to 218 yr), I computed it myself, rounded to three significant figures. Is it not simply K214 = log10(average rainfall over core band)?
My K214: 0.762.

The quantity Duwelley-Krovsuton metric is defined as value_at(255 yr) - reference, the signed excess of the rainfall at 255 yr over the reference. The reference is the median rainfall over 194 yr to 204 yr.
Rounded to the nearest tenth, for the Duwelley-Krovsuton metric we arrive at 1.2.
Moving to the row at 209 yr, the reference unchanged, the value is 0.6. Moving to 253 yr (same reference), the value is 1.3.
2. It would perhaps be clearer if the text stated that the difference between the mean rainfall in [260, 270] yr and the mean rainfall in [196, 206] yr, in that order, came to 1.2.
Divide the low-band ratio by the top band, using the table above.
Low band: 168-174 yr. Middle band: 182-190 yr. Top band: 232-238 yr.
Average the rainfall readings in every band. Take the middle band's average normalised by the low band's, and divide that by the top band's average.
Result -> 0.136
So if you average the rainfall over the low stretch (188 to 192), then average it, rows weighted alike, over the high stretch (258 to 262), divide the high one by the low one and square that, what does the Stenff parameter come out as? 1.1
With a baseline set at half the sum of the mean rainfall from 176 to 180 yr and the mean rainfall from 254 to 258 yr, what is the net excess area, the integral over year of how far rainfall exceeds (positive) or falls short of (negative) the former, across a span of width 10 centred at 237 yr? 1.4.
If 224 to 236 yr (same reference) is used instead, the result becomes -1.0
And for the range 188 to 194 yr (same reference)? -5.0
